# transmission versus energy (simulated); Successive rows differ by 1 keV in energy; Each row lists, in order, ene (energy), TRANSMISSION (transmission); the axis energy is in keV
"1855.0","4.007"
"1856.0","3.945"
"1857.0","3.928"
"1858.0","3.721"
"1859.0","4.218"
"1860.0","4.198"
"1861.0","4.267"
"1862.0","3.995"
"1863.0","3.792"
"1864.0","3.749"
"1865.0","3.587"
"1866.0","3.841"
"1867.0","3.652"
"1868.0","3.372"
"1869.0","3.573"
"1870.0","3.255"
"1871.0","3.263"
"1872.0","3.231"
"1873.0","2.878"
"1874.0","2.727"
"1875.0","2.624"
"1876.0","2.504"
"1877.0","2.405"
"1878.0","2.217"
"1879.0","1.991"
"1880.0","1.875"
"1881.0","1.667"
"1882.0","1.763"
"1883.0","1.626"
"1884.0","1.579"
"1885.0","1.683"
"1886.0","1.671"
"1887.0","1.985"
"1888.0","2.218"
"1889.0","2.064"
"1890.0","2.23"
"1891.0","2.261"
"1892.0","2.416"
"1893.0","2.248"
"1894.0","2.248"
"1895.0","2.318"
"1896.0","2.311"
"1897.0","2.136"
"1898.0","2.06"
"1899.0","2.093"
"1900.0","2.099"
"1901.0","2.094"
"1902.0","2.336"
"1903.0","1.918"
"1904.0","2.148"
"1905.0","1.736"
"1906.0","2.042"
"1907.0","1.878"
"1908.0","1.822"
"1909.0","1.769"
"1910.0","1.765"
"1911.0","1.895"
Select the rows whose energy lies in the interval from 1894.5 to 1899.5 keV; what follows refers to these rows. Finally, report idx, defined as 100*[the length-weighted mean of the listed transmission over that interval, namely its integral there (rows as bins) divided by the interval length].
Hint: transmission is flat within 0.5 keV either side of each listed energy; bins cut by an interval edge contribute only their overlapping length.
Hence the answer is 218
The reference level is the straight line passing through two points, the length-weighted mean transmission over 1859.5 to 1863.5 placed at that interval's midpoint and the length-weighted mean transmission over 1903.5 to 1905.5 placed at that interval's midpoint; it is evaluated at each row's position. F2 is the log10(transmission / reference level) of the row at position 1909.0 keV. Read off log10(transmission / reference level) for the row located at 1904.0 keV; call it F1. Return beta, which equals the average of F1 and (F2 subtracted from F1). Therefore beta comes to 0.03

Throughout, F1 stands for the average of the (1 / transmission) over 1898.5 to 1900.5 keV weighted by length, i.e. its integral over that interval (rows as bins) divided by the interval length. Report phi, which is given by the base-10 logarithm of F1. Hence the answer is -0.32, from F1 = 0.477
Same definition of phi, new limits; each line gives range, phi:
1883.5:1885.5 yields -0.21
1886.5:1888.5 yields -0.32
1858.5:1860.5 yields -0.62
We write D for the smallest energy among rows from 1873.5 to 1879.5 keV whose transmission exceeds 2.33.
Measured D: 1874.0 keV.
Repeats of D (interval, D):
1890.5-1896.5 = 1892.0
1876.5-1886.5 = 1877.0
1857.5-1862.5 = 1858.0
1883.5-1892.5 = 1892.0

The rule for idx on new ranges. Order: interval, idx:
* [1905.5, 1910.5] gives 186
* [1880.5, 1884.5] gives 166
